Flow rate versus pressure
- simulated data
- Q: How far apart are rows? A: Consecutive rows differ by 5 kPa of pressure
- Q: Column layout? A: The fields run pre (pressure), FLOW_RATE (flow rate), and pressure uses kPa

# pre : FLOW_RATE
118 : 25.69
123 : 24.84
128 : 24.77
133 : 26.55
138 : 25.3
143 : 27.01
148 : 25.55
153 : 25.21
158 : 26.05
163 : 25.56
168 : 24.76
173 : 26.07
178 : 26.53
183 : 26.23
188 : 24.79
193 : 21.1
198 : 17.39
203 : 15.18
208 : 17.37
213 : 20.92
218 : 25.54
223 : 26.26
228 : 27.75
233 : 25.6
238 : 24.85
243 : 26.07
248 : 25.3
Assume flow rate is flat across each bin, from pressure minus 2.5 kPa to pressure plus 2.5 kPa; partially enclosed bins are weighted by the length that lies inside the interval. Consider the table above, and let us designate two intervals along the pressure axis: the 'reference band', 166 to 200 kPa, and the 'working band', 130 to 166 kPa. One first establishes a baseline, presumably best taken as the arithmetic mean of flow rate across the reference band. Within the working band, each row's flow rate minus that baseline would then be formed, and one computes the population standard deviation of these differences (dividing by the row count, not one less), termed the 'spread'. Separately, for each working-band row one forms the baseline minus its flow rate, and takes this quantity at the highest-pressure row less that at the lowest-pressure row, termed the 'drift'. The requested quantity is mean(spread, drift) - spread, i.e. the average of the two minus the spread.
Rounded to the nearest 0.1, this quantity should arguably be 0.2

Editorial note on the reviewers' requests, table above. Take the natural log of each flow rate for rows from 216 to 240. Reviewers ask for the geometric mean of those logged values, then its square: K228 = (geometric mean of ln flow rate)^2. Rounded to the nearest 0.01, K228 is 10.61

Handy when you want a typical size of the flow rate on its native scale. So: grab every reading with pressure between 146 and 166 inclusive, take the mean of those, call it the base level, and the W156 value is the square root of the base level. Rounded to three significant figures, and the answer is 5.06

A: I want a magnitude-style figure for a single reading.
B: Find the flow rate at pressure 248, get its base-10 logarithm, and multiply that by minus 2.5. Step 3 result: -3.51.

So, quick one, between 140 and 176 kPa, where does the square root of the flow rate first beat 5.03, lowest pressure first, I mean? 143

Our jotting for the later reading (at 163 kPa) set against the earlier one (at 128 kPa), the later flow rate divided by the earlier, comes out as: 1.03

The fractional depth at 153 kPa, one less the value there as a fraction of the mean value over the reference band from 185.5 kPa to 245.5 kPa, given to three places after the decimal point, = -0.109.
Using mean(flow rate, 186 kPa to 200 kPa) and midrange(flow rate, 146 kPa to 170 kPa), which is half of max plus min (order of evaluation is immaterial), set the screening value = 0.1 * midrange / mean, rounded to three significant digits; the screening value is 0.120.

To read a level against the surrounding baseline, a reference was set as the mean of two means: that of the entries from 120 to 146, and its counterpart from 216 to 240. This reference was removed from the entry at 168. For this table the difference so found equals -1.1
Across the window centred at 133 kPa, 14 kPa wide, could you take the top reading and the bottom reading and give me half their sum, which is 25.7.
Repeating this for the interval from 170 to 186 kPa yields 26.3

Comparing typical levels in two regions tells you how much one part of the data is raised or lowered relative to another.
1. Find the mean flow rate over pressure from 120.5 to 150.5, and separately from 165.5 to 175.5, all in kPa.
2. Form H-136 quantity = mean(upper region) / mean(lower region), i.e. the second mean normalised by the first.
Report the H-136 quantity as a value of 1.0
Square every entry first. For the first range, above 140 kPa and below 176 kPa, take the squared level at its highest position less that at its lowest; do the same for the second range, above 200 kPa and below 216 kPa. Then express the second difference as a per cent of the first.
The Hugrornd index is -415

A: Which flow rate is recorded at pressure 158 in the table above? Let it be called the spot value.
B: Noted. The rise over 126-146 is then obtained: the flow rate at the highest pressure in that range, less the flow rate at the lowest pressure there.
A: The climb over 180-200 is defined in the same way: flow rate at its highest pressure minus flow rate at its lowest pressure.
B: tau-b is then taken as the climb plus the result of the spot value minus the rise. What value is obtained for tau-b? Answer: 15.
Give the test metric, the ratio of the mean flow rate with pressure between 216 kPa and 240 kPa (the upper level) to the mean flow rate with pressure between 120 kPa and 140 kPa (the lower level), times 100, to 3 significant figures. 103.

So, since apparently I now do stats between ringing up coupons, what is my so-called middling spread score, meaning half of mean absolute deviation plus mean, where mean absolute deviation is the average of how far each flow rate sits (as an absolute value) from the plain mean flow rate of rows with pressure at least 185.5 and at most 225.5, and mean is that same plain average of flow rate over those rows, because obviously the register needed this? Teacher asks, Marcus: 12.2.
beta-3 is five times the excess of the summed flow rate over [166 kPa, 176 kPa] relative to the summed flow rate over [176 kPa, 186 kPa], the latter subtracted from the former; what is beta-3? -10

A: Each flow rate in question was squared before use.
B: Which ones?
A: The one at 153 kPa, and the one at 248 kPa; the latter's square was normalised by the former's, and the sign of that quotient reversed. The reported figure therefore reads -1.01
